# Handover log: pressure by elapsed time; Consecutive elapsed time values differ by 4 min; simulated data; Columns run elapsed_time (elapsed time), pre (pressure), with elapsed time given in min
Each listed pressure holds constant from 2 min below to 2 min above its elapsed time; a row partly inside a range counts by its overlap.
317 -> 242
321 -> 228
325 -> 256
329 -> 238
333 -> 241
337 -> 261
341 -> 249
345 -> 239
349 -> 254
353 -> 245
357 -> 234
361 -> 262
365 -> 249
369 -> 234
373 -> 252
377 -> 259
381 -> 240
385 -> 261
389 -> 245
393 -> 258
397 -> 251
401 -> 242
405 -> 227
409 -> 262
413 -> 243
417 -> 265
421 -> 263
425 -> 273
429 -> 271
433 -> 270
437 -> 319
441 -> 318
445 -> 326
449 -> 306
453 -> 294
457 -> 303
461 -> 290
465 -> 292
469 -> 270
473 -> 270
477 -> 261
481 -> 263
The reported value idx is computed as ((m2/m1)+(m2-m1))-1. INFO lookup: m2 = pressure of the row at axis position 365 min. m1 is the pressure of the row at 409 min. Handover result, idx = -13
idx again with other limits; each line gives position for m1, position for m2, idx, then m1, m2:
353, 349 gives 9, 245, 254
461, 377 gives -31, 290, 259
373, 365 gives -3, 252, 249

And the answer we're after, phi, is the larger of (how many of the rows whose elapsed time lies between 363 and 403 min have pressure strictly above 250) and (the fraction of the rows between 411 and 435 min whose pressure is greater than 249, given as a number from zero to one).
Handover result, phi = 5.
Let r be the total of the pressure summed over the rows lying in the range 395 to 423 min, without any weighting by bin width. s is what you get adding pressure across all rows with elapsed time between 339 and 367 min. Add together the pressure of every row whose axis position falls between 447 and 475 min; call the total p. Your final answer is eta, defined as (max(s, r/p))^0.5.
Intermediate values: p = 2025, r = 1753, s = 1732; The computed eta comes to 41.6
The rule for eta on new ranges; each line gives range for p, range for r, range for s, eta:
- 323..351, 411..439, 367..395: 41.8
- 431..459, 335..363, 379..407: 41.5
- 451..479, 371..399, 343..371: 41.4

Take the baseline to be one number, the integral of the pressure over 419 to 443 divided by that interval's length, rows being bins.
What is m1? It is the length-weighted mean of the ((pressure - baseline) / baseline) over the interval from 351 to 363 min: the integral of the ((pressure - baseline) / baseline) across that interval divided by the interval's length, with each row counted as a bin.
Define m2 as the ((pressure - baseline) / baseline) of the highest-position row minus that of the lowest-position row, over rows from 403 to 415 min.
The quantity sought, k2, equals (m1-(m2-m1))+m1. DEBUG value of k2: -0.46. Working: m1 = -0.135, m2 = 0.06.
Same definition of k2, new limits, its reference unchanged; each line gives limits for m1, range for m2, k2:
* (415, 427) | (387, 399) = -0.22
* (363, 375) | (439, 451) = -0.39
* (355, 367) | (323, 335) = -0.34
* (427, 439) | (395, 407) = 0.09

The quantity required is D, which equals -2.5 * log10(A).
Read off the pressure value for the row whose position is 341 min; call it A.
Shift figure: -5.990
